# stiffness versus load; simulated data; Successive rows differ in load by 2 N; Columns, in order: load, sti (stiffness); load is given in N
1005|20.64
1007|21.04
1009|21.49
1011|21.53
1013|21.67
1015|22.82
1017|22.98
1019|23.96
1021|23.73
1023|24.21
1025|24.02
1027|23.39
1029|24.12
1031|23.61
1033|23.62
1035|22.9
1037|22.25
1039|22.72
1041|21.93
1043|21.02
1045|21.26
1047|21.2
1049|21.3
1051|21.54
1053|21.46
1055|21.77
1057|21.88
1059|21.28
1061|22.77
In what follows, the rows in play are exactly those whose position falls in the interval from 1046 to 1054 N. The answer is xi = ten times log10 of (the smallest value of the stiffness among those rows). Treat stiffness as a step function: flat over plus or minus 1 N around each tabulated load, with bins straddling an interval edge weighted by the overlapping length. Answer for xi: 13.26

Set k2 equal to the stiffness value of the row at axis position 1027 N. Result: 23.39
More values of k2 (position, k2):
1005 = 20.64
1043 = 21.02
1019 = 23.96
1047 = 21.2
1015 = 22.82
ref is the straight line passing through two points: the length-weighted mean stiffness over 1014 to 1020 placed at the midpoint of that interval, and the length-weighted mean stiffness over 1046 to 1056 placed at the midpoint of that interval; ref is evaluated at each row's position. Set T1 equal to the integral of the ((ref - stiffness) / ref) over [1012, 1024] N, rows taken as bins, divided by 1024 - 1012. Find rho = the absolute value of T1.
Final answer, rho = 0.002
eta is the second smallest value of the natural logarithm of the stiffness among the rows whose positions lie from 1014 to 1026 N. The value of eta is 3.135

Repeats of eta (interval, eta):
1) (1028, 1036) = 3.162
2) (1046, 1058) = 3.059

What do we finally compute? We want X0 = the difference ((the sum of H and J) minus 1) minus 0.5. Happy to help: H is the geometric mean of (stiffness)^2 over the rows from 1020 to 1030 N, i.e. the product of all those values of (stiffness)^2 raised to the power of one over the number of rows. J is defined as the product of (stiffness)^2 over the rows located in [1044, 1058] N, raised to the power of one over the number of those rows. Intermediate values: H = 571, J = 462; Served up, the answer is 1031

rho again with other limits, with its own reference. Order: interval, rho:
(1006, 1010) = 0.104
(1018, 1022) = 0.032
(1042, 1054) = 0.014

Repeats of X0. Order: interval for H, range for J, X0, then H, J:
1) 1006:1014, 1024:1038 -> 1006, 459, 548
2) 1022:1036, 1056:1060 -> 1025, 561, 466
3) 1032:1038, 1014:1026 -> 1081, 525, 558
